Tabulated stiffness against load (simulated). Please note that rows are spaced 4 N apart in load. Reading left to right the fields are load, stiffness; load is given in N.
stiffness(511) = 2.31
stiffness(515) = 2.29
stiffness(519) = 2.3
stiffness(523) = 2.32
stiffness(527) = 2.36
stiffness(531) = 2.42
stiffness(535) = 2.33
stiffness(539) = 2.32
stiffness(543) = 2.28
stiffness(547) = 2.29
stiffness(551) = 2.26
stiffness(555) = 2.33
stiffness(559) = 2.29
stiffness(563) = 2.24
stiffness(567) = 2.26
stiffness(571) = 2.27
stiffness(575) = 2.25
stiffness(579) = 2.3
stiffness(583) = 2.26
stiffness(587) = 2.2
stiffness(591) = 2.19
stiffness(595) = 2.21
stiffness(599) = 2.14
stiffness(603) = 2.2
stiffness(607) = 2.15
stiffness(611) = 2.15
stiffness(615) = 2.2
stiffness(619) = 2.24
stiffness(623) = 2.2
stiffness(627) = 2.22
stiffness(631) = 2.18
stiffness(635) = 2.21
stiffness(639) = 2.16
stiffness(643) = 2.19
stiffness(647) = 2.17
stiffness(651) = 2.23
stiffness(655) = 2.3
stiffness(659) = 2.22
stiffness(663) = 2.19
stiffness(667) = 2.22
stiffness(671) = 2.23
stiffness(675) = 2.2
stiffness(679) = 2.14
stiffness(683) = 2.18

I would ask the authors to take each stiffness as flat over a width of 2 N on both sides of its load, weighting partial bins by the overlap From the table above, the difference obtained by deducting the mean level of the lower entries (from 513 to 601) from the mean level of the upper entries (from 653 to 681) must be -0.063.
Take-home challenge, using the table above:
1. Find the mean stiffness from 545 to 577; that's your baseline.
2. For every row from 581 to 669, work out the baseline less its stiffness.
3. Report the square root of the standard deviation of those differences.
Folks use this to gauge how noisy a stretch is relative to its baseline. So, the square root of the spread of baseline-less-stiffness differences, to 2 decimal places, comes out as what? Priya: 0.19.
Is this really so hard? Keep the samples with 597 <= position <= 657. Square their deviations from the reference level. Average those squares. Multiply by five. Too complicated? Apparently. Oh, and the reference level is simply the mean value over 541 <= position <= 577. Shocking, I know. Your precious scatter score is 0.039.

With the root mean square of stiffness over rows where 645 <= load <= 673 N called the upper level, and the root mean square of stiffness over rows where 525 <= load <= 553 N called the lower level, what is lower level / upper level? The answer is 1.045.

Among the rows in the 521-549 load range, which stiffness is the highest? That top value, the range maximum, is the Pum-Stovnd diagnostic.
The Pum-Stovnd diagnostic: 2.42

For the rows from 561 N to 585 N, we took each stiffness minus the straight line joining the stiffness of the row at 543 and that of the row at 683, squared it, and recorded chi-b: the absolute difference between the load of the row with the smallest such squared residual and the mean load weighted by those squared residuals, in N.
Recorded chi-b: 8.2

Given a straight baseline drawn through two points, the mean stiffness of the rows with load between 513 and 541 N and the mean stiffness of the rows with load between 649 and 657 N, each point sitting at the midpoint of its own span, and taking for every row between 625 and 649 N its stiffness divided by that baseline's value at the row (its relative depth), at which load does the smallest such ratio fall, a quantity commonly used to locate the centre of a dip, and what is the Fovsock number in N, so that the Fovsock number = 639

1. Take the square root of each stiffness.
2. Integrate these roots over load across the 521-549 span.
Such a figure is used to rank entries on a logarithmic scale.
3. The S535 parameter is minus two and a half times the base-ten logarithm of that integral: -4.08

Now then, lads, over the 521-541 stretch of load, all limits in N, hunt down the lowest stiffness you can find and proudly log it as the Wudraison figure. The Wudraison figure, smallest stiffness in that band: 2.32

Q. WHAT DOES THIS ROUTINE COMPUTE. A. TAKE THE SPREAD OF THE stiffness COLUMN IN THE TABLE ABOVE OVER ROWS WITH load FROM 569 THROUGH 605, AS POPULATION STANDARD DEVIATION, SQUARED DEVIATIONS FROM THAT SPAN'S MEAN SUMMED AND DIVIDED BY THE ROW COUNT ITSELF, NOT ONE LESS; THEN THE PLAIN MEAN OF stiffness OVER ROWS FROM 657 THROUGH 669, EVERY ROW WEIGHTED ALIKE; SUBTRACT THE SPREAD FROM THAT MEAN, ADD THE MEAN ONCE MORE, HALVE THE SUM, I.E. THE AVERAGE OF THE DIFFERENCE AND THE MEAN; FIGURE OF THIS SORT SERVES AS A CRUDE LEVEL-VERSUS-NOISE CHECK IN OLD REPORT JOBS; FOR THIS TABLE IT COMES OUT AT 2.19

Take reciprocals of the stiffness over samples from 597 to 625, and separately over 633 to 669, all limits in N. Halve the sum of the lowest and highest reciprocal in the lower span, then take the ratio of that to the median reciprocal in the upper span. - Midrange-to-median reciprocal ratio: 1.010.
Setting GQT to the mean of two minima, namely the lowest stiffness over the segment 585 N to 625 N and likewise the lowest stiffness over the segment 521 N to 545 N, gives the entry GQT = 2.21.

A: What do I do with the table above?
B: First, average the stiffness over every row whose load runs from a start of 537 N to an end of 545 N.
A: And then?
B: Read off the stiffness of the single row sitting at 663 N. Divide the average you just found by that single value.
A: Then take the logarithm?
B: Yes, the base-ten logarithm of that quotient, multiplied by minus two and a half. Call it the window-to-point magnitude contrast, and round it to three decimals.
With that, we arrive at -0.053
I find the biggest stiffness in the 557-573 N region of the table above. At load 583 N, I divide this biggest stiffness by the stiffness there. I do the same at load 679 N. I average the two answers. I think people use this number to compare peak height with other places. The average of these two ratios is 1.04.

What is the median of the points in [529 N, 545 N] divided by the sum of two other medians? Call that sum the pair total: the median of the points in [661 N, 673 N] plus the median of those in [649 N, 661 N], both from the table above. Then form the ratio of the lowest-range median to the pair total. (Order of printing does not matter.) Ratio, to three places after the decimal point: 0.522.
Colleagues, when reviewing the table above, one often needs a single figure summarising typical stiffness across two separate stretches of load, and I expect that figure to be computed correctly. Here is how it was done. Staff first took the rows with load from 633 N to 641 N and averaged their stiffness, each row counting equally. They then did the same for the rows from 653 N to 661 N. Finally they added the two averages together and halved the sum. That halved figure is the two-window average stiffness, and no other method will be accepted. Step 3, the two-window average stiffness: 2.22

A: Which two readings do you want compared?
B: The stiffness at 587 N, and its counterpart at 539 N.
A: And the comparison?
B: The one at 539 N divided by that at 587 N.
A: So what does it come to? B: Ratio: 1.05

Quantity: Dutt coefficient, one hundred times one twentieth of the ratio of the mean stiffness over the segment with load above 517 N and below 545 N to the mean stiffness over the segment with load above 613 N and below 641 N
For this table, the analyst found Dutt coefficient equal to 5.30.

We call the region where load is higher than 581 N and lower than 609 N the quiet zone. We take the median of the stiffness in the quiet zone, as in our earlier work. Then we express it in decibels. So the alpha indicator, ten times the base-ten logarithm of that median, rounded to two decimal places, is 3.42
